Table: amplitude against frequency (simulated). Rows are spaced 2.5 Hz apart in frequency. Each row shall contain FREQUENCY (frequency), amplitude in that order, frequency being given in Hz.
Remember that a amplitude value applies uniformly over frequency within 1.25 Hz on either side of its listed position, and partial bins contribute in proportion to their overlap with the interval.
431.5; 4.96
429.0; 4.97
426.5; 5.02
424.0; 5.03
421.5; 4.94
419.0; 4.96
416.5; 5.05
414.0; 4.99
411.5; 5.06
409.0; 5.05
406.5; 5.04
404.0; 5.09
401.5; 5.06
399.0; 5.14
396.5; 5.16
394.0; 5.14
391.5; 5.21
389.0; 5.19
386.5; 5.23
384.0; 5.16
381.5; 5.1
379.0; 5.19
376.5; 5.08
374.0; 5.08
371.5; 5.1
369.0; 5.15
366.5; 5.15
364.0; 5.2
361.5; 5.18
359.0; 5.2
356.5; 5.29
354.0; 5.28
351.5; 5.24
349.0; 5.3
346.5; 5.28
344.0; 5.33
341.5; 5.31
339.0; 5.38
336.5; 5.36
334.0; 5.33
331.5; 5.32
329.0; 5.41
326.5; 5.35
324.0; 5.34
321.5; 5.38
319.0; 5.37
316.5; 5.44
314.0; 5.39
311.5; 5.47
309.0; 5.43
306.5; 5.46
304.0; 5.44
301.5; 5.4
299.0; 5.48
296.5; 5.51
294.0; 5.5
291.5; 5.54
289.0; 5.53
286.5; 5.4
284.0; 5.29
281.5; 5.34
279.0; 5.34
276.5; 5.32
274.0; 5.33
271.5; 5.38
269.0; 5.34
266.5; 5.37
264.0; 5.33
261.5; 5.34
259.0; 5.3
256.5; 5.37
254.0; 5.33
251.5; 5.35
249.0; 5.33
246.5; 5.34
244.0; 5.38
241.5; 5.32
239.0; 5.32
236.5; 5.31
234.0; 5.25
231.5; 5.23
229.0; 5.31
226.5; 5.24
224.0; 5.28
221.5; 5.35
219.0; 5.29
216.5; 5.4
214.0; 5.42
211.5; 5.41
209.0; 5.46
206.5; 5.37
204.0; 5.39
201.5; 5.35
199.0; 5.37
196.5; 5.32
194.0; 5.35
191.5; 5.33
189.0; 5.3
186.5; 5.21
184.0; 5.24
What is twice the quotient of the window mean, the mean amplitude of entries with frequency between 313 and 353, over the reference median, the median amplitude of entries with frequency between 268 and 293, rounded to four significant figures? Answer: 2.002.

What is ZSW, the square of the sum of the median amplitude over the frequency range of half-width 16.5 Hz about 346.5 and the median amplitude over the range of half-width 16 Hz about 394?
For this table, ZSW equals 109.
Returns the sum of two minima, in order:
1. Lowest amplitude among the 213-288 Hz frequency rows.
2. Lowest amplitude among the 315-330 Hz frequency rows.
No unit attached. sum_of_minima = 10.6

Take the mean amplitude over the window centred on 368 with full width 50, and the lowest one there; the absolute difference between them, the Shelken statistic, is 0.12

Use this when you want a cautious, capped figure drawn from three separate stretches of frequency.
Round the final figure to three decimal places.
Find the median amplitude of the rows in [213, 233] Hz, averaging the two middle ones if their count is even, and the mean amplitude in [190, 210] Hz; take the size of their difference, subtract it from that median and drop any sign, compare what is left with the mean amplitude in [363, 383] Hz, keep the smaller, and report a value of 5.131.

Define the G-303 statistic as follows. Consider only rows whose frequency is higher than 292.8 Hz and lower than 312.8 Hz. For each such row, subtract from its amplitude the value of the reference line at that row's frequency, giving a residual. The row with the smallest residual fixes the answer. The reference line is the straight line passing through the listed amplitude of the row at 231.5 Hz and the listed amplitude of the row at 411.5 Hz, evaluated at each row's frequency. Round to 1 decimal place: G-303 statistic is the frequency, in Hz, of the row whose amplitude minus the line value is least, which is 301.5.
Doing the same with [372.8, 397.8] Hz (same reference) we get 374.0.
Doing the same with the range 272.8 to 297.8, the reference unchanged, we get 284.0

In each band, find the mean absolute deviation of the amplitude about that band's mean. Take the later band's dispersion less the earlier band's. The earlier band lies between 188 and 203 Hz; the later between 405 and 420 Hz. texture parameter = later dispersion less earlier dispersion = 0.013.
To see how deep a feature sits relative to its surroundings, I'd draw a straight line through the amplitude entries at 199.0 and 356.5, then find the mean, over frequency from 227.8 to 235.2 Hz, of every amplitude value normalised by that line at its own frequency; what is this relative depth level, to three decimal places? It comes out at 0.983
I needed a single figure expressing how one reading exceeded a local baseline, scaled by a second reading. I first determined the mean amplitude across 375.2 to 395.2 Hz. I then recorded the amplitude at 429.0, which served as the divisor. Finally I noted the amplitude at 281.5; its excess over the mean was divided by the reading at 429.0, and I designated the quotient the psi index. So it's 0.04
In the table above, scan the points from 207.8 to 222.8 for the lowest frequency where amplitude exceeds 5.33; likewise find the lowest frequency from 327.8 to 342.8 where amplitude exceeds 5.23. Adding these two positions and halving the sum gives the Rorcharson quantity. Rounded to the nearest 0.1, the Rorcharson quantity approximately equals 269.0 Hz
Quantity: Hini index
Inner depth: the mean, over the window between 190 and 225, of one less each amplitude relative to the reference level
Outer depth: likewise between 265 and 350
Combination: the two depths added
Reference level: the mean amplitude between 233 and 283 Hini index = -0.015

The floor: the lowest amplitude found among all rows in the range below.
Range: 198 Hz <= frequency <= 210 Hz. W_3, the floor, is 5.35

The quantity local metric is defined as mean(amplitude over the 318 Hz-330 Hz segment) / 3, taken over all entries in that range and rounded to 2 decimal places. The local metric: 1.79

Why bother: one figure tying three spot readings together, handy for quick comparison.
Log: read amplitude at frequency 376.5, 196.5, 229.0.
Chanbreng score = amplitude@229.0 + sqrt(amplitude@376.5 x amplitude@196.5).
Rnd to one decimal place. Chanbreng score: 10.5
